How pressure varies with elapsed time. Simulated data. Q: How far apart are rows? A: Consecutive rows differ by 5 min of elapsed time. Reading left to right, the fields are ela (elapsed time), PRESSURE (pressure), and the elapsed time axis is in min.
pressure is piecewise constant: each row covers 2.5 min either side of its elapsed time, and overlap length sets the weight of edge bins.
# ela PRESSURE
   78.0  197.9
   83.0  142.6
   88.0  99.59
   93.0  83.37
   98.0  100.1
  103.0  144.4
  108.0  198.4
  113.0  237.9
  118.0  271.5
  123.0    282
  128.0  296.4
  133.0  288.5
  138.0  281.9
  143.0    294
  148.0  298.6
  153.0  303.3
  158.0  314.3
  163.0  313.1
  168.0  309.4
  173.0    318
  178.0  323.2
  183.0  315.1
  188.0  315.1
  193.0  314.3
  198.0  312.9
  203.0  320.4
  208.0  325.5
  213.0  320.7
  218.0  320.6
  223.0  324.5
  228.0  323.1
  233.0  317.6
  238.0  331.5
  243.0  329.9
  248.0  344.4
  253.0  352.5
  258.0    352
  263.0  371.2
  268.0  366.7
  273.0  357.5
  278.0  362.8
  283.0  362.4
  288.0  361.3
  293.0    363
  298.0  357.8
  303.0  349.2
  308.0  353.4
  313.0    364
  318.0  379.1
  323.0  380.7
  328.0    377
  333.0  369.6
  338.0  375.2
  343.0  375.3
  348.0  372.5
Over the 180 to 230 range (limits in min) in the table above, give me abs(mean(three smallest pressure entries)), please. 314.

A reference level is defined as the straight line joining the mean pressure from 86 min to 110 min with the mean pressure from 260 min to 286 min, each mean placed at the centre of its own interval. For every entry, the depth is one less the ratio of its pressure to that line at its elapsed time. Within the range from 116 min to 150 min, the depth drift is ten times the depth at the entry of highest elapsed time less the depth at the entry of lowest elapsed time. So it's 2.4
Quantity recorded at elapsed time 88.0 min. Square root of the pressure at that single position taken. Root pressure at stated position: 10.0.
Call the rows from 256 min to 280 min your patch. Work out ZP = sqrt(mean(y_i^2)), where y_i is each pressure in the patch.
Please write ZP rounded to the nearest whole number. 362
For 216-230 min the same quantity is 323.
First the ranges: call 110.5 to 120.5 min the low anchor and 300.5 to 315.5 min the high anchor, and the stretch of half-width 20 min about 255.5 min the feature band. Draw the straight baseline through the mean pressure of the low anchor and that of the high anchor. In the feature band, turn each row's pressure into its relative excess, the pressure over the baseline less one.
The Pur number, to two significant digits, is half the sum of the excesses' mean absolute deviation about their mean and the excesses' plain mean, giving 0.045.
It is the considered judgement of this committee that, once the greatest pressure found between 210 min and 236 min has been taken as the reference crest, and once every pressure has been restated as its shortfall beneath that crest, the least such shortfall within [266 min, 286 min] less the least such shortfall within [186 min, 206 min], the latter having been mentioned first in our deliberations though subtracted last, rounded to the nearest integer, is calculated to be -46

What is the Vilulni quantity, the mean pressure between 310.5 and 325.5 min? 375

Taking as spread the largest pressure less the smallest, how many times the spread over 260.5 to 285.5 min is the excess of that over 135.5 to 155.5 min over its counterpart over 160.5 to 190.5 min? 1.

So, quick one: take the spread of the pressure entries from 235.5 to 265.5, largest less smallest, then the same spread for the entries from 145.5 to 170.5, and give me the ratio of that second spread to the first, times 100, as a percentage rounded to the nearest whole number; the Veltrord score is 38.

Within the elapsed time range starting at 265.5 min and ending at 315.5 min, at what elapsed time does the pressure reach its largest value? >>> 268.0 min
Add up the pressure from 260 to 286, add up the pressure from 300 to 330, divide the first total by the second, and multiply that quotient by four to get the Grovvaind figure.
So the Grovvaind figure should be 3.3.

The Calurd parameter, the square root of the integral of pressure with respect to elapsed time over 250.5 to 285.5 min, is 112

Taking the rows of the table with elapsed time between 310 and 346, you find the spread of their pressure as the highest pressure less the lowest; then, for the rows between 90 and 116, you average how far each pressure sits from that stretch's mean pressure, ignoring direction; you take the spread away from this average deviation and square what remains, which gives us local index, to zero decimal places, 1264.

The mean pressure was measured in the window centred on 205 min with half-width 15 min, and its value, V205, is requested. 319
